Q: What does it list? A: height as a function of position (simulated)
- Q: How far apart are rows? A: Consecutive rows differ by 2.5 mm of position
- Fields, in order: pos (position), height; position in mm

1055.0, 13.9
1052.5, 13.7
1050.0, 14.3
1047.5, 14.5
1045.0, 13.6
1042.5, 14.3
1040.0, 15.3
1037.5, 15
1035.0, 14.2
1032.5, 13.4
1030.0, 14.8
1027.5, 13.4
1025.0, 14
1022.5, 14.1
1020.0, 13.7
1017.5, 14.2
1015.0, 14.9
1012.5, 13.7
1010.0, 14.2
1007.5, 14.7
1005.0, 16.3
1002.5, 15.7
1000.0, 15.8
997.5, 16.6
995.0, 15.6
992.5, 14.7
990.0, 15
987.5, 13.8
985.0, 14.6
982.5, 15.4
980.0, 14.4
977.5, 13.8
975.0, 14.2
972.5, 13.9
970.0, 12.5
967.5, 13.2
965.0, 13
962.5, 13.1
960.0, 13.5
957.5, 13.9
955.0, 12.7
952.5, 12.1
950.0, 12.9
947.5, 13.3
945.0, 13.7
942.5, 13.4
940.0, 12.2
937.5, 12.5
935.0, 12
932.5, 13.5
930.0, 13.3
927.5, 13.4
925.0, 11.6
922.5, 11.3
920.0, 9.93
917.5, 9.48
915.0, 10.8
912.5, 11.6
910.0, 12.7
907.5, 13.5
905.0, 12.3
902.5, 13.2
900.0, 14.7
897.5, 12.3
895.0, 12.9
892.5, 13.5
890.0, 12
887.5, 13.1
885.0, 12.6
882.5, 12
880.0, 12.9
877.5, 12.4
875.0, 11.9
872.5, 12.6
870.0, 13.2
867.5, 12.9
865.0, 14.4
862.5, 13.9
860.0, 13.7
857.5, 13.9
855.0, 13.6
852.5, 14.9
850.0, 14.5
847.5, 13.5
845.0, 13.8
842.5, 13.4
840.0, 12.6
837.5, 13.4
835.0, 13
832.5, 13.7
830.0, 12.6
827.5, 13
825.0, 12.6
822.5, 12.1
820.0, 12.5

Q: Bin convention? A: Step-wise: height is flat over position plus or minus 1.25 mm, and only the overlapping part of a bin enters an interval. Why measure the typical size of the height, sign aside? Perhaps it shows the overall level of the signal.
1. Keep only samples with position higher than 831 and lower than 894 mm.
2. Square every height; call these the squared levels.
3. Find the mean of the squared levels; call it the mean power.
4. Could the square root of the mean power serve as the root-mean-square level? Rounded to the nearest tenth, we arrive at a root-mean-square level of 13.3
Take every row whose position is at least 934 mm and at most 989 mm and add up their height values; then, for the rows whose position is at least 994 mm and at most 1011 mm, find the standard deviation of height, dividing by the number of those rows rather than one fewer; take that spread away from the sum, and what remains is 293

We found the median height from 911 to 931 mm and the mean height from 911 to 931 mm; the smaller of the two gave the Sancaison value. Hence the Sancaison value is 11.4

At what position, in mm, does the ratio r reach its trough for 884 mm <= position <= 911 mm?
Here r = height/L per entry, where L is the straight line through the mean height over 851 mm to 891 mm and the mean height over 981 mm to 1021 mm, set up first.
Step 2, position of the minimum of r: 890.0 mm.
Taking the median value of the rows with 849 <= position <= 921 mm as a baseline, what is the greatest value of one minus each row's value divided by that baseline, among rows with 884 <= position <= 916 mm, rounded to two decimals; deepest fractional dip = 0.16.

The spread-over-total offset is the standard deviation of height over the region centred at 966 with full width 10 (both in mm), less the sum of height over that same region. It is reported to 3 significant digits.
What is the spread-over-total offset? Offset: -51.5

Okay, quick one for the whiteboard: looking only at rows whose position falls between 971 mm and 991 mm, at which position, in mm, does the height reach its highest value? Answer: 982.5 mm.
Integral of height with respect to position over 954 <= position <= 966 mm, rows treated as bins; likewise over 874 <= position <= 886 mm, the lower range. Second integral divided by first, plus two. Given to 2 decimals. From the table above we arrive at 2.93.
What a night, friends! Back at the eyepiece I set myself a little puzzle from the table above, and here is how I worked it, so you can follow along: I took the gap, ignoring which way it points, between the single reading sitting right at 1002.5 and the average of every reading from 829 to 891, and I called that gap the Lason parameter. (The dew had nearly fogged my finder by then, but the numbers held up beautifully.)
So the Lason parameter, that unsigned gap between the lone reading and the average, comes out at 2.5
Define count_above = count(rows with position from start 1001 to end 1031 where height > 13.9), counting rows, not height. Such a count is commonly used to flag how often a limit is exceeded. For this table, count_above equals 9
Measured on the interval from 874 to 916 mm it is 1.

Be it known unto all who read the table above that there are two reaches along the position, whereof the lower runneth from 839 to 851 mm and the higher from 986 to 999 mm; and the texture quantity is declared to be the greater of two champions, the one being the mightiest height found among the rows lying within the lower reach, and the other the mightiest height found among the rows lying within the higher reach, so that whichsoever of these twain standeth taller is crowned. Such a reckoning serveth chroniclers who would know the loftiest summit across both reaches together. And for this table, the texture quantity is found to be 16.6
